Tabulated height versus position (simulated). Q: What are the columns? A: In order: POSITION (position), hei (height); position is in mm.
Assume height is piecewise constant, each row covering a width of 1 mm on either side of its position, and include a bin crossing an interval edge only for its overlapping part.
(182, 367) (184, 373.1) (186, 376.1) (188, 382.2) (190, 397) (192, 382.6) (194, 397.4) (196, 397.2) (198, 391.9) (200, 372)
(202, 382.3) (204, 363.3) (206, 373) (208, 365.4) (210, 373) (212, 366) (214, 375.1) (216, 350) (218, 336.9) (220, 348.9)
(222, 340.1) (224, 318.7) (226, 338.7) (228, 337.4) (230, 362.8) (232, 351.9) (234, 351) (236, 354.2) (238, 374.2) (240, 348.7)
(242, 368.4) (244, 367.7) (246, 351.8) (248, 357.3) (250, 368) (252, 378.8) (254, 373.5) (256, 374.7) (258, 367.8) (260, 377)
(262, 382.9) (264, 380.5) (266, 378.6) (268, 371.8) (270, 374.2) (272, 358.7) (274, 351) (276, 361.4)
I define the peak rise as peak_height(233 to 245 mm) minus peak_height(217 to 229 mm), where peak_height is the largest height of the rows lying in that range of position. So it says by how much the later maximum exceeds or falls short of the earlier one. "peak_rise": 25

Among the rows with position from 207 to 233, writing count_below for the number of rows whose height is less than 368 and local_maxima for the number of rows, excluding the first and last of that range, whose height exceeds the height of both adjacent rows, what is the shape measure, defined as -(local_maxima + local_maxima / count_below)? -5.5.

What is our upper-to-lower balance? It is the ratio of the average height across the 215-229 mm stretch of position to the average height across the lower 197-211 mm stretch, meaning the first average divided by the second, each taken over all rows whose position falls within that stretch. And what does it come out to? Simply 0.905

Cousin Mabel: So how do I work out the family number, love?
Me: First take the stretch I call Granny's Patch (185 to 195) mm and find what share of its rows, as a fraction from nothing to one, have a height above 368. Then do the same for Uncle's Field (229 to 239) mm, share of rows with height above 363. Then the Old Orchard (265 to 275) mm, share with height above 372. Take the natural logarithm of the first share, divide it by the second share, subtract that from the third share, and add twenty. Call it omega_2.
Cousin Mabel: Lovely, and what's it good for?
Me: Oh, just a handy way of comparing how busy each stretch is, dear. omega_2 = 20.4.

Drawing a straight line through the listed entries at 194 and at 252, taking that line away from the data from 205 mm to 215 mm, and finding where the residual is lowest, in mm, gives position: 208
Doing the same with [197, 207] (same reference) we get 204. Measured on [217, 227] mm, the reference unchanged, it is 224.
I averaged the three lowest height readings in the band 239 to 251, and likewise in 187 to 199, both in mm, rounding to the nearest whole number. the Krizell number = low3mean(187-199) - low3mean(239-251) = 33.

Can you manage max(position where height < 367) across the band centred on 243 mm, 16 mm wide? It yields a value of 248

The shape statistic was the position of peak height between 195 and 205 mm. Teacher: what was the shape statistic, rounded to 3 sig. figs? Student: 196 mm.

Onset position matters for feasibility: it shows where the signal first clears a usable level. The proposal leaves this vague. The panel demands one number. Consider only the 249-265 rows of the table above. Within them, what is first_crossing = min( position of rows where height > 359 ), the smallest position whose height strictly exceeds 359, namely 250 mm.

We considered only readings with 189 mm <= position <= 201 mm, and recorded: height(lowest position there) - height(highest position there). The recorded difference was 25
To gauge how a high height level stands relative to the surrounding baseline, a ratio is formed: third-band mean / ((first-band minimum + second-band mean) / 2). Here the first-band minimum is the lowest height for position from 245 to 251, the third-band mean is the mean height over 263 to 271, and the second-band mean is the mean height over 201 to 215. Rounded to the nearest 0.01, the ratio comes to 1.04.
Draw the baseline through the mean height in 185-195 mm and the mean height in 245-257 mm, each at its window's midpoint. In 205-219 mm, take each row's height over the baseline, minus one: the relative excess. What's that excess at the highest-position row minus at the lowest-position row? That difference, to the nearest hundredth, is -0.09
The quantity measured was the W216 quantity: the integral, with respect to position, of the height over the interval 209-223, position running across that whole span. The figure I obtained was 4980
